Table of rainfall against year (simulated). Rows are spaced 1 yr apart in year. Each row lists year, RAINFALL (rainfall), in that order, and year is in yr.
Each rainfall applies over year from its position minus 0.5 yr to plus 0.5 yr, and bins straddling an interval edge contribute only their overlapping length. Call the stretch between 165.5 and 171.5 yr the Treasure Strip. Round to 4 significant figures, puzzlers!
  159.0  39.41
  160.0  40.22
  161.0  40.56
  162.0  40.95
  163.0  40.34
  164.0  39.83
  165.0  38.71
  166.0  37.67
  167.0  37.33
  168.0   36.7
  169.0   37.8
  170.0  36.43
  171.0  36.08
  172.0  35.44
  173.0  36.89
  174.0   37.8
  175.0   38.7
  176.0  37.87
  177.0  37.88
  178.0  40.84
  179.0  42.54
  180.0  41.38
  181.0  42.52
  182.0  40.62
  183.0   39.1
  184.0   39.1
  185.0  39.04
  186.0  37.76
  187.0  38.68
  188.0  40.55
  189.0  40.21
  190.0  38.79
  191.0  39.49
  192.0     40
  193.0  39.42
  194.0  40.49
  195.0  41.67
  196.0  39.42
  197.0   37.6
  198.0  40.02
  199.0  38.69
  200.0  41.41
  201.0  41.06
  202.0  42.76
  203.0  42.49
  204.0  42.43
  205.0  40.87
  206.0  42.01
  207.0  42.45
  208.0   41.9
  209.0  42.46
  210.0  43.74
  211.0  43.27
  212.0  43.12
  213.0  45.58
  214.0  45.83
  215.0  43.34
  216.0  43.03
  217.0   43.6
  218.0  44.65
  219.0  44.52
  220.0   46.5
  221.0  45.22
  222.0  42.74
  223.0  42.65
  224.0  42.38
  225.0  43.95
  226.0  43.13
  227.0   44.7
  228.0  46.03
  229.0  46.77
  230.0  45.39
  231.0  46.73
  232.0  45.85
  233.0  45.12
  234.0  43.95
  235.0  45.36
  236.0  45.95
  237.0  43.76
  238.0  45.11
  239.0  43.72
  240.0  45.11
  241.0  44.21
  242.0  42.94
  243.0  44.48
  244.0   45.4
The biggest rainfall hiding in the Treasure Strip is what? 37.80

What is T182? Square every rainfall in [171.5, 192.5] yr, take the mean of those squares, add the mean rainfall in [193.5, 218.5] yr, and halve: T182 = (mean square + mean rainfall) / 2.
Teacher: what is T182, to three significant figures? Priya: 795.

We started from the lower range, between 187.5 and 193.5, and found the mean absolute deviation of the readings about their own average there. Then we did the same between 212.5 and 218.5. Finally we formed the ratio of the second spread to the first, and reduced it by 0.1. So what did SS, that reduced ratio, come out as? 1.9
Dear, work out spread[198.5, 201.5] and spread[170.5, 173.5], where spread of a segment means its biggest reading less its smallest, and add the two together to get 4.2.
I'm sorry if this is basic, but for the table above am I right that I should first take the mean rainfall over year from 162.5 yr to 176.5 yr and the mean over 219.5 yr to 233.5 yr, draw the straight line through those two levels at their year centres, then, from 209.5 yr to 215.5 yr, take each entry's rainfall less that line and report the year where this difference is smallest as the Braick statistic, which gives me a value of 215.0 yr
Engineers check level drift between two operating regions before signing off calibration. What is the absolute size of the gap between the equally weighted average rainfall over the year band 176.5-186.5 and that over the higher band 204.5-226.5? 3.4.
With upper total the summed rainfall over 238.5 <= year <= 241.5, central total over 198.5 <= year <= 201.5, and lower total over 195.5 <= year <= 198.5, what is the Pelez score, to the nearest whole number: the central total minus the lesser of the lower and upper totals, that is 4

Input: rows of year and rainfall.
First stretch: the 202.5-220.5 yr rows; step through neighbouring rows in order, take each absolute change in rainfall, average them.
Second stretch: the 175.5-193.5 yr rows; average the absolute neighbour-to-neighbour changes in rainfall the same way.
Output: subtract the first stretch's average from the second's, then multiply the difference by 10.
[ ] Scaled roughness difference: 1.5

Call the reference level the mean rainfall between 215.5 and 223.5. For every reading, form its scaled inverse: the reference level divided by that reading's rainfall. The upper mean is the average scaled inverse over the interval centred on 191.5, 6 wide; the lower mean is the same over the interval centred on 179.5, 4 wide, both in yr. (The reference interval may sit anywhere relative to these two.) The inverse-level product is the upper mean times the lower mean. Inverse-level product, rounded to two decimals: 1.17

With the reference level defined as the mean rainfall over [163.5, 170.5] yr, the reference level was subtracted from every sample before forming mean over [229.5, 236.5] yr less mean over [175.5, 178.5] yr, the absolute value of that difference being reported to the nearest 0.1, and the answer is 6.6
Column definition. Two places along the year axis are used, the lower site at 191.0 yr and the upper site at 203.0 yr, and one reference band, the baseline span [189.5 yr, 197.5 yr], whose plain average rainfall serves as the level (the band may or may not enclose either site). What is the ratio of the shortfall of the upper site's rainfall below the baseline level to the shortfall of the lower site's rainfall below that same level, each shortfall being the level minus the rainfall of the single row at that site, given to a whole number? -24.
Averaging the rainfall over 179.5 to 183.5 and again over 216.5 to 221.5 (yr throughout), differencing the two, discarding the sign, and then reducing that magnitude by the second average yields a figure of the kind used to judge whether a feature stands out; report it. -41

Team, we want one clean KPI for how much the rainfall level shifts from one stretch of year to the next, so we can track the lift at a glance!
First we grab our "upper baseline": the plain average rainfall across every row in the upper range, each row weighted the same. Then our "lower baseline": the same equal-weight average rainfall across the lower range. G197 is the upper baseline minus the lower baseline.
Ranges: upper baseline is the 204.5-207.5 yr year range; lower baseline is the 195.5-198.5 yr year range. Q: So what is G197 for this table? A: 2.8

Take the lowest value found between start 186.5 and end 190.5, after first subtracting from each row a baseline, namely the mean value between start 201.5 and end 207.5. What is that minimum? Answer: -3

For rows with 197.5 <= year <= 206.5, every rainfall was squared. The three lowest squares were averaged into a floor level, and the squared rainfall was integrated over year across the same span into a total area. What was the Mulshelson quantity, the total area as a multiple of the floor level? 9.7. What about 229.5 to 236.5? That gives 7.2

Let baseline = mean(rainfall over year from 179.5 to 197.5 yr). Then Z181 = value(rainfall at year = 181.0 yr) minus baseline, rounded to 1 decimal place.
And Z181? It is 2.8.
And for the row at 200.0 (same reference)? 1.6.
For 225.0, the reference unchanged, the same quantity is 4.2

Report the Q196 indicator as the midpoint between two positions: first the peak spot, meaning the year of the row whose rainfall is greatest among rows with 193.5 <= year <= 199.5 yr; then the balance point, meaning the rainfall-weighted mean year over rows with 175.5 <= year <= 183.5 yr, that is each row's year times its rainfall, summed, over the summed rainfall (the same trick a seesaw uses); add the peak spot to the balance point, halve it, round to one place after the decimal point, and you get 187.3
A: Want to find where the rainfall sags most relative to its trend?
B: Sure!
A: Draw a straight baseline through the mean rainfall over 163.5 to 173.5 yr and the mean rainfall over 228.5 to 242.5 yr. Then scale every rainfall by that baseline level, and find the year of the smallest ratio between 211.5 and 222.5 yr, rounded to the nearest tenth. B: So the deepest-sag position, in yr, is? 222.0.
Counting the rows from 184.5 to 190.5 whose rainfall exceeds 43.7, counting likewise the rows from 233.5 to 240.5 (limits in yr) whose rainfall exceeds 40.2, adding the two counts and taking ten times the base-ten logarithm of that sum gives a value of 8.5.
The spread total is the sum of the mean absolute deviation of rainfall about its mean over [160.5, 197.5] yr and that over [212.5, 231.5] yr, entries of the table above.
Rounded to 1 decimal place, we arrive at 2.7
